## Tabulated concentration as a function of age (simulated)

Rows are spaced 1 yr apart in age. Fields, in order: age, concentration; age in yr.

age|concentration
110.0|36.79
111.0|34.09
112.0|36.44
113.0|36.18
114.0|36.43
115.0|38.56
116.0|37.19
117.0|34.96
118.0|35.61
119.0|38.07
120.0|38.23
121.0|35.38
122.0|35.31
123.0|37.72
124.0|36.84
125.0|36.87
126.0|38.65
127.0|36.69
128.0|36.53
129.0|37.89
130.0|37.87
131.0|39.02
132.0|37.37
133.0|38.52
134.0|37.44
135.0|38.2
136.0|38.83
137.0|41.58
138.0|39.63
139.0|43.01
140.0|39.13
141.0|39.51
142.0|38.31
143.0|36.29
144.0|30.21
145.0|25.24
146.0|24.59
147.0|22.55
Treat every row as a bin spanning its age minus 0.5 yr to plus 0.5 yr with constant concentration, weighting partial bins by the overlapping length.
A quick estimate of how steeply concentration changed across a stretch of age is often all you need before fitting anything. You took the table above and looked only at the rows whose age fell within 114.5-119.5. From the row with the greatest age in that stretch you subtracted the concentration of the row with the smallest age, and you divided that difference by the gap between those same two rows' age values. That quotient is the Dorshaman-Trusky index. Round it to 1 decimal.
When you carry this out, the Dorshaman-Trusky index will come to -0.1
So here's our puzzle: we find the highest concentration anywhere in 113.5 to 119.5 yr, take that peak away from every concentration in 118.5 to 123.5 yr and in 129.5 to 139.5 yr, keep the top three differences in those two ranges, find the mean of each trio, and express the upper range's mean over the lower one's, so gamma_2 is -5.1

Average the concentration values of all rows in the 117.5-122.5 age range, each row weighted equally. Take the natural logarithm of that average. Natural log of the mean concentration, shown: 3.60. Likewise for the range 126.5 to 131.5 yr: 3.63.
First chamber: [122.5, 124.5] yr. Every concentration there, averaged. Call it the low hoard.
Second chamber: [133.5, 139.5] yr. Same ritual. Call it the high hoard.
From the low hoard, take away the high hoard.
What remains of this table -2.5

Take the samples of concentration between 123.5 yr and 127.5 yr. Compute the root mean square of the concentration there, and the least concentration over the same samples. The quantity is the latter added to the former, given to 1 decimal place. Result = 74.0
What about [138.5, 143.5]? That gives 75.6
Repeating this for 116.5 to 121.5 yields 71.4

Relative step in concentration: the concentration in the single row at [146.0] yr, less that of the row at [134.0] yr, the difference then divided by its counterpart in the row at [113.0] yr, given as -0.36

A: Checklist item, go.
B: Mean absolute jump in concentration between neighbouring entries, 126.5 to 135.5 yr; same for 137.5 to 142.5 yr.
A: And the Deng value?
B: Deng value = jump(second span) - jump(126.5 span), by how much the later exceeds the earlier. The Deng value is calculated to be 1.3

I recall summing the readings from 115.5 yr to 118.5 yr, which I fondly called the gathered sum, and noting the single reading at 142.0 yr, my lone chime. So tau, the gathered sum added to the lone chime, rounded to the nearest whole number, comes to 146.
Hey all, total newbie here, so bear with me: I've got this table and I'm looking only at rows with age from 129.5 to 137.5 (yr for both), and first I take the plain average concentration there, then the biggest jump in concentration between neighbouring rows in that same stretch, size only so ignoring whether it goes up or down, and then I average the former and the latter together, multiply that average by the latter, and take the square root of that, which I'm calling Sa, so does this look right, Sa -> 7.5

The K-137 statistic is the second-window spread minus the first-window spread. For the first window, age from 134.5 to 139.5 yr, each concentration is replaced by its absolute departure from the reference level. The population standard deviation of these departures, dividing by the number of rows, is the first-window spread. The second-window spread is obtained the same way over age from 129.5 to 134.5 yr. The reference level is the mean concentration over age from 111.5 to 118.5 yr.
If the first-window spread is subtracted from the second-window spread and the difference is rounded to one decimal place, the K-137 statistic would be -1.2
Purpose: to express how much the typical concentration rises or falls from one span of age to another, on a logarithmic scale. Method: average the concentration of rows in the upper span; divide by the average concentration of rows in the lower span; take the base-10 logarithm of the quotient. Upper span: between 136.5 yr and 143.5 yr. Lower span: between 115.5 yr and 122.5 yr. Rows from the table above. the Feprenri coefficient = 0.037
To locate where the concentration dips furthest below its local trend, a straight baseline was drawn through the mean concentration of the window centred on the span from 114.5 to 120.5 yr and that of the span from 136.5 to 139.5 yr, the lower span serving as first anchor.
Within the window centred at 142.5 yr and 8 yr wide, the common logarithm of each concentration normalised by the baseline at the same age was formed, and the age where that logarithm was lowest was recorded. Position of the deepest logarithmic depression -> 146.0 yr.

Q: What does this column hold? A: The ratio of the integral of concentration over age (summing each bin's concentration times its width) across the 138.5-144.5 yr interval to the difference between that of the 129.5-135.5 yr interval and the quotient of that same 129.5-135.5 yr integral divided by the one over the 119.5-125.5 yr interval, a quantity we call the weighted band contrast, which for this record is 1.00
